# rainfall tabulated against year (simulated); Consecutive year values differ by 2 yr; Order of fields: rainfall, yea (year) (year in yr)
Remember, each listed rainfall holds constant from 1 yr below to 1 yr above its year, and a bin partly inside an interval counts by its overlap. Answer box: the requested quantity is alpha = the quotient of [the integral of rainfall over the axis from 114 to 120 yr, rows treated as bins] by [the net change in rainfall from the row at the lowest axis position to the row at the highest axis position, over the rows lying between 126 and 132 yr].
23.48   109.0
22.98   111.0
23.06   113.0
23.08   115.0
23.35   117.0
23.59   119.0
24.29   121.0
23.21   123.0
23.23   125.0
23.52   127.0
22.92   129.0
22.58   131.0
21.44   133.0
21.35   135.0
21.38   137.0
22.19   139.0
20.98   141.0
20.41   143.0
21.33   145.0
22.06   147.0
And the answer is -149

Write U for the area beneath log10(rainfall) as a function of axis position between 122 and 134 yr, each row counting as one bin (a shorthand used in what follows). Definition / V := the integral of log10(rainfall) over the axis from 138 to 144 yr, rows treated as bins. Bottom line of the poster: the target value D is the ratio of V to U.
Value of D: 0.49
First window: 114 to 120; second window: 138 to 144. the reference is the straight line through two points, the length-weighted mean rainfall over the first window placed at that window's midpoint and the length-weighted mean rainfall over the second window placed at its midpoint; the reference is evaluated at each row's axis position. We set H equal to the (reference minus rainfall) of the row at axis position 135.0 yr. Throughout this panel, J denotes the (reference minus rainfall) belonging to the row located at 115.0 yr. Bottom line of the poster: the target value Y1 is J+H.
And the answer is 0.8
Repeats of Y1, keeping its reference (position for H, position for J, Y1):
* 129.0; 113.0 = 0.0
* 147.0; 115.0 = -1.0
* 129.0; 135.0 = -0.3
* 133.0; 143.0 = 1.1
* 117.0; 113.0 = 0.6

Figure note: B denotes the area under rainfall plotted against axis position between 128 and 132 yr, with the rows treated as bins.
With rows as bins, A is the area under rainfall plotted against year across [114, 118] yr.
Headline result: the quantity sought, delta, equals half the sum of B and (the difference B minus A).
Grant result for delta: 45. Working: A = 92.9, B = 91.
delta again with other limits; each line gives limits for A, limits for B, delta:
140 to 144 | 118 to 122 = 54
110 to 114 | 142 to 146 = 37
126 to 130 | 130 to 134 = 42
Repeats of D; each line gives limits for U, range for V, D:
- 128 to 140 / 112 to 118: 0.51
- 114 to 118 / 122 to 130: 2.00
